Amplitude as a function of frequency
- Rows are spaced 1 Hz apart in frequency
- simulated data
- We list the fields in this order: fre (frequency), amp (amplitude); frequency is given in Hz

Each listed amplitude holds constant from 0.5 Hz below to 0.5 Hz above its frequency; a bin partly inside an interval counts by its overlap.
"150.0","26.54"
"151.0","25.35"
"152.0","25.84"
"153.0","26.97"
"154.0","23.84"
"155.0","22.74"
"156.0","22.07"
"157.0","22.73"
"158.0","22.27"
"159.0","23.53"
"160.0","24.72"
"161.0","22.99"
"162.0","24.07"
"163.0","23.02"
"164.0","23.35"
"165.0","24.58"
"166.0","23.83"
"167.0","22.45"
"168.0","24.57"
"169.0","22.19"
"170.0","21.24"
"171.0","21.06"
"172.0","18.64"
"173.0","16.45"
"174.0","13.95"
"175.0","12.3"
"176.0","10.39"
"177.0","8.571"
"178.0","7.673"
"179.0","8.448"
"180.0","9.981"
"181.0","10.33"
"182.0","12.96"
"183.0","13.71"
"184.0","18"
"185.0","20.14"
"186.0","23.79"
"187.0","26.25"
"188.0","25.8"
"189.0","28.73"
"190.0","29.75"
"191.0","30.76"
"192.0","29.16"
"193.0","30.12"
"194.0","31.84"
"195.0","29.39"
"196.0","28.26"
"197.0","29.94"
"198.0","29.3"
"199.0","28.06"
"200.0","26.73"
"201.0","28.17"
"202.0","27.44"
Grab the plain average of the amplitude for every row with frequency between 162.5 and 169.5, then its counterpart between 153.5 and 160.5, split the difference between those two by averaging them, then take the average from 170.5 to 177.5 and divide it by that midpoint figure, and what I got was 0.6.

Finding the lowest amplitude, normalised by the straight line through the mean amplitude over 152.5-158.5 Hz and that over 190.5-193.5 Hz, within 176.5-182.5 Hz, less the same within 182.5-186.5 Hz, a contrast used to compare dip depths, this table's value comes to -0.2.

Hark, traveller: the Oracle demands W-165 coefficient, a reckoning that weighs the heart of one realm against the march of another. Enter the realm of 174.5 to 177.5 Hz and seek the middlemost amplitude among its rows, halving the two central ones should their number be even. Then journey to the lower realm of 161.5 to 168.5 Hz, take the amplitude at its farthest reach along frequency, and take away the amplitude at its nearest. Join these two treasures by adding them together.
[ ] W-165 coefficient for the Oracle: 11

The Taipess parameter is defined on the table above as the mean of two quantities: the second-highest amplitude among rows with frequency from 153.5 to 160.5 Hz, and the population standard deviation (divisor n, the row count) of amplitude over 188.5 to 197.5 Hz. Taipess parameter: 12.4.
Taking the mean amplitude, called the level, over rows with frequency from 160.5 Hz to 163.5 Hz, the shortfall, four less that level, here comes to -19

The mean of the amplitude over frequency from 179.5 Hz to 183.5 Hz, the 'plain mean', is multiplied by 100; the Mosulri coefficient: 1175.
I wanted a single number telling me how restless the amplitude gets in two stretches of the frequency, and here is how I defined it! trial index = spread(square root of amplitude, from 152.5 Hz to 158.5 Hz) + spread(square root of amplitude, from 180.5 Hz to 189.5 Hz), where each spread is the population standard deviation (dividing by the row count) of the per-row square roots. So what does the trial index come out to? 0.89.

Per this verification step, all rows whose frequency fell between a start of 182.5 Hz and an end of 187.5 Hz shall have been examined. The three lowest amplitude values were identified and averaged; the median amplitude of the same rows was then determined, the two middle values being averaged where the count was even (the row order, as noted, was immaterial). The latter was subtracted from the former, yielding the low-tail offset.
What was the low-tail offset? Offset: -2.9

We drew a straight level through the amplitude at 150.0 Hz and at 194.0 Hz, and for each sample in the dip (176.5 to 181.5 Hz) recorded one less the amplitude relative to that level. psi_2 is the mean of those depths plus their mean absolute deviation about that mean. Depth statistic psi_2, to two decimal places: 0.73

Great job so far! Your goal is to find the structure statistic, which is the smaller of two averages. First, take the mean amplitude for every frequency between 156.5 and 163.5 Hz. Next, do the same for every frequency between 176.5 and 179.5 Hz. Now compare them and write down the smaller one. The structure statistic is 8.2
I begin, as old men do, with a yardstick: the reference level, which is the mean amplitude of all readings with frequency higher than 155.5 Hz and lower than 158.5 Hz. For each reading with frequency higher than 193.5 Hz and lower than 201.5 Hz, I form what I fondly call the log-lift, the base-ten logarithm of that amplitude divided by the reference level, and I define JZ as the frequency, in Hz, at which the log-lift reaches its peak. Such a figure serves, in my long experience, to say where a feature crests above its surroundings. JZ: 194.0 Hz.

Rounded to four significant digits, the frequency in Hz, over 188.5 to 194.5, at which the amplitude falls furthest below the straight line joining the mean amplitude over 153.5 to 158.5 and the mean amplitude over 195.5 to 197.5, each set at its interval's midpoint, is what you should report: 192.0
